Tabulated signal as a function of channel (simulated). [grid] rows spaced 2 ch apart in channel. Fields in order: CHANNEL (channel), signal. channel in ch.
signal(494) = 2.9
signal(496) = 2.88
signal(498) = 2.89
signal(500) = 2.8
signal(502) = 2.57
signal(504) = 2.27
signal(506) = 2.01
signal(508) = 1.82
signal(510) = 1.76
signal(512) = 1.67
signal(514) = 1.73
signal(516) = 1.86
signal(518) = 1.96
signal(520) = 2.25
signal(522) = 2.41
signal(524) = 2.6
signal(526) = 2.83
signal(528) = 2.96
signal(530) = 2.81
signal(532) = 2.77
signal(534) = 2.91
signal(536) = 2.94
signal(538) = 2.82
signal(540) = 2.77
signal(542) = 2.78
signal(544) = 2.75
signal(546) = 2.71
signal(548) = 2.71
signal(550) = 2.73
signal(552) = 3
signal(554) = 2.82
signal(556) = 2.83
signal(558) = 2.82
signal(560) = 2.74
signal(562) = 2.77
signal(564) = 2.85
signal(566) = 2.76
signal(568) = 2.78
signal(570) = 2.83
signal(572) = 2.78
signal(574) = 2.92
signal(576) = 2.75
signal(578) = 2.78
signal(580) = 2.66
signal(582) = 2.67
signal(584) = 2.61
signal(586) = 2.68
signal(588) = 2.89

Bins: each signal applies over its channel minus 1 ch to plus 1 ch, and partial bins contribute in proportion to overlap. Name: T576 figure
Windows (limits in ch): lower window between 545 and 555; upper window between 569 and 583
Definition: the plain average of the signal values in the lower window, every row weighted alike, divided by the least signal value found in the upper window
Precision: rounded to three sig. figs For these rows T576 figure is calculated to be 1.05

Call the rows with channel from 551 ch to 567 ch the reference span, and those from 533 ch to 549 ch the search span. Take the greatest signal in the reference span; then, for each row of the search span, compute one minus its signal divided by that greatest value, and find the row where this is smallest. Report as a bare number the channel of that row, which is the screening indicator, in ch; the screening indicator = 536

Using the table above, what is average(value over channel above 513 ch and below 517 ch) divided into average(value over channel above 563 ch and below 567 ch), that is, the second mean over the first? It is 1.56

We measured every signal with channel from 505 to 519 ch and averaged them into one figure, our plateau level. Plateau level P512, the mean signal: 1.83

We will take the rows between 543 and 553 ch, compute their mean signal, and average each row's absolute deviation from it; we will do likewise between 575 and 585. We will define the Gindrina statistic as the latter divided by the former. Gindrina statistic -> 0.65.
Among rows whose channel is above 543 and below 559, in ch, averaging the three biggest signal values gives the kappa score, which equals 2.88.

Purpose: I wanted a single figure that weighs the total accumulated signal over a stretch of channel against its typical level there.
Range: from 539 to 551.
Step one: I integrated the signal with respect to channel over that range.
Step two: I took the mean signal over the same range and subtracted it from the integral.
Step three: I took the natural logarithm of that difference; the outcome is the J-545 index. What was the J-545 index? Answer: 3.41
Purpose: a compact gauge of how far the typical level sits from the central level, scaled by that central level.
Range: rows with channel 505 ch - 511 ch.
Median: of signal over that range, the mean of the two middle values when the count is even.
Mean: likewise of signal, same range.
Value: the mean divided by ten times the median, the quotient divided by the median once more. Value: 0.0563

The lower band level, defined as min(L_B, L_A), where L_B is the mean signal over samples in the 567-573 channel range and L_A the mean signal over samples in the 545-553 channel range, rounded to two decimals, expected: 2.79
